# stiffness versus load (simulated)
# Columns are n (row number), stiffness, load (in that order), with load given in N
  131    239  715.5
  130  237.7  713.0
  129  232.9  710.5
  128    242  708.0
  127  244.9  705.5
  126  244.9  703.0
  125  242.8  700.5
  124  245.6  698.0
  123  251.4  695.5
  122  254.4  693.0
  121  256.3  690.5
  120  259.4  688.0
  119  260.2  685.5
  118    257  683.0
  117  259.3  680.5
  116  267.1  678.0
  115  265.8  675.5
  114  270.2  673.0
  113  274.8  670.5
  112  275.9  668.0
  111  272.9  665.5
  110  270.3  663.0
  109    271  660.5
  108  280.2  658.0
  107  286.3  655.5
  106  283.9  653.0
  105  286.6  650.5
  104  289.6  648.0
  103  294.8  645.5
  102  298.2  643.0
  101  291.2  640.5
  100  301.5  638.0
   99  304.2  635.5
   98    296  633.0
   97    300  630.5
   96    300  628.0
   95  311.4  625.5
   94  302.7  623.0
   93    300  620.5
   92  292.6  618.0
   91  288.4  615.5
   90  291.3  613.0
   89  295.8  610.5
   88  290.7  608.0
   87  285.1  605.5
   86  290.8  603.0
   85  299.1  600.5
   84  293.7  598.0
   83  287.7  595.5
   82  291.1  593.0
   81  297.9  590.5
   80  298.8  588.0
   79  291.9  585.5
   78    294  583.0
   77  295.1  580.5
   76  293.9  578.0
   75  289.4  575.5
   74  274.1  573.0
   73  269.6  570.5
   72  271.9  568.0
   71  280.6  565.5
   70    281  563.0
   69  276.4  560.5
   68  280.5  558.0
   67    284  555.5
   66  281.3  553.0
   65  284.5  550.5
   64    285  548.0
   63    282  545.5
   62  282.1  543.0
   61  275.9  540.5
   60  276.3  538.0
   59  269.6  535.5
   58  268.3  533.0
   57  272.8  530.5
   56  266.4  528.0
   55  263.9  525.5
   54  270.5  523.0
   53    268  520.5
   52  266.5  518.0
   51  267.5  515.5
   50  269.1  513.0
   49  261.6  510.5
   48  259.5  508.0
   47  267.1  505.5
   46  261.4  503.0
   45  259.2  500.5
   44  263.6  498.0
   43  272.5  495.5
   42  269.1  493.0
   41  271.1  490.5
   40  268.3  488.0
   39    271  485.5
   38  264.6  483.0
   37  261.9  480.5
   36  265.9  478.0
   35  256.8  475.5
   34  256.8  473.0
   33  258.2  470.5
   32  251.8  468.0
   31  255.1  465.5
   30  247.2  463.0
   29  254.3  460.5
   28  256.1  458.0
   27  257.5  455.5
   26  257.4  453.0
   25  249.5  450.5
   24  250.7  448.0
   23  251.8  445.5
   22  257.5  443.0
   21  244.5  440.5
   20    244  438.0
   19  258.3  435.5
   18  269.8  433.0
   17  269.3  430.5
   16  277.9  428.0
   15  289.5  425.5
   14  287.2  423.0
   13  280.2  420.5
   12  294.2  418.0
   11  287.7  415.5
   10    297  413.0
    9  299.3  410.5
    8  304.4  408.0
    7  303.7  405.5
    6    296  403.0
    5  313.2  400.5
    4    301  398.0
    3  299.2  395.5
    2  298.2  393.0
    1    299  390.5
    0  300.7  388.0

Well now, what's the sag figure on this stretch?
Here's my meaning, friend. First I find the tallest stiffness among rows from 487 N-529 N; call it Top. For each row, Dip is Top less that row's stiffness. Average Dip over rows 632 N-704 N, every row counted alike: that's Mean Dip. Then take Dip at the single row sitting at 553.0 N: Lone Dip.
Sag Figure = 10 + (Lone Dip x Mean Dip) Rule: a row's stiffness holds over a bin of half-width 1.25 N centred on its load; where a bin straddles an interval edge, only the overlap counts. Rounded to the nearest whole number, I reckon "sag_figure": 13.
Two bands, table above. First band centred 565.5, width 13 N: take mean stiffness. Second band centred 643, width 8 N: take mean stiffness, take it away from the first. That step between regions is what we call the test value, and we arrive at -19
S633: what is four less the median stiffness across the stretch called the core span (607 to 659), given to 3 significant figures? -291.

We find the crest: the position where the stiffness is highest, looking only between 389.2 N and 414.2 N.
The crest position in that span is 400.5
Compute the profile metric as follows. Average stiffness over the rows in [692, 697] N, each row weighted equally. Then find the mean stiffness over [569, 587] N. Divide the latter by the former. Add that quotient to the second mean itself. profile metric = 288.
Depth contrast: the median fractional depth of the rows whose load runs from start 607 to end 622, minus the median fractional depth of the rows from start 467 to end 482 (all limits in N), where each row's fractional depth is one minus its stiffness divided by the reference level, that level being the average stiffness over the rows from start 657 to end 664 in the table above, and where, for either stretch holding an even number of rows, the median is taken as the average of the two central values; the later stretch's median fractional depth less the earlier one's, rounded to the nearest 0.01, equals -0.13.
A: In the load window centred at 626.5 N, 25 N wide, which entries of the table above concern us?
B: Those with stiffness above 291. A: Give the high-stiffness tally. 9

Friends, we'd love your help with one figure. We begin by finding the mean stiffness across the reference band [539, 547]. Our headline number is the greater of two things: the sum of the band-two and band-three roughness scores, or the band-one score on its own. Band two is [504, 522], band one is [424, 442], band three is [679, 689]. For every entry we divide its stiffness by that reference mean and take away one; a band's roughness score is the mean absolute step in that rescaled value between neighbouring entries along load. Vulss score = 0.0280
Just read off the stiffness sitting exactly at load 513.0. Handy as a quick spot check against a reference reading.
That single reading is 269.1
